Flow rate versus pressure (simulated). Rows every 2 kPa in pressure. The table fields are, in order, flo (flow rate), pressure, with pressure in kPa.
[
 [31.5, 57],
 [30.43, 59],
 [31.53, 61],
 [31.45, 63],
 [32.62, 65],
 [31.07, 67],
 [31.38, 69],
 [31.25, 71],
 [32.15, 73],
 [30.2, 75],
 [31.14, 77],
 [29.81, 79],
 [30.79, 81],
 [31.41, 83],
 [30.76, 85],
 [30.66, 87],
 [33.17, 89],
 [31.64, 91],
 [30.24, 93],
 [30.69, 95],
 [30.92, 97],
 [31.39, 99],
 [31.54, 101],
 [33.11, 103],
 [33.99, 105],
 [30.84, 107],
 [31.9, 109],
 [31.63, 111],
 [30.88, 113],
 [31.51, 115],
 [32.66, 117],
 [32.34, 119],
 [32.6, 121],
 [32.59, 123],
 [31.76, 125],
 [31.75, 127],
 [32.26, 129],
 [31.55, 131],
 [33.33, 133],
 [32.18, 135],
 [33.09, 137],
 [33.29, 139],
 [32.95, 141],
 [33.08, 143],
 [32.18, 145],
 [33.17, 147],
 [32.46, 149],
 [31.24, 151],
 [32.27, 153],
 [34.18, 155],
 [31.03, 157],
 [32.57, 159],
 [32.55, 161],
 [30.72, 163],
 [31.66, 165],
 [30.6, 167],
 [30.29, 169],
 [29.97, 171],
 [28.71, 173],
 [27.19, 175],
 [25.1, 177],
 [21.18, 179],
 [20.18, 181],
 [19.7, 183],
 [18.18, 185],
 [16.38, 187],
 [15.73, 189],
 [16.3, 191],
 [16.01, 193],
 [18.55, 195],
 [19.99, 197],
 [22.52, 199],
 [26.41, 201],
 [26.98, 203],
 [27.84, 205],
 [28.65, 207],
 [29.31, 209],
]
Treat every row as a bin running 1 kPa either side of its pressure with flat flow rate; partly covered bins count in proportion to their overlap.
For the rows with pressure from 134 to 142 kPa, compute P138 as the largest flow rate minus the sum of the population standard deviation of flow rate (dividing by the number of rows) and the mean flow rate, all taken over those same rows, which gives 0.0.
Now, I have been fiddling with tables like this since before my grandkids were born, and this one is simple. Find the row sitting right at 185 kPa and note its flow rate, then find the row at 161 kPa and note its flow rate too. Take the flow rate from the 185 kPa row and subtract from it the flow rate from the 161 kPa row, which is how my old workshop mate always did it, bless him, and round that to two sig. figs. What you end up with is -14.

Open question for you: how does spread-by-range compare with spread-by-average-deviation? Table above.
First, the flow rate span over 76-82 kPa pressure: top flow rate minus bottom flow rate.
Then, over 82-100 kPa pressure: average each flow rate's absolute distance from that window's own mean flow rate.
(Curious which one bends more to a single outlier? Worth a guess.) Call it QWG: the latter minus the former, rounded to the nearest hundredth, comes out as -0.71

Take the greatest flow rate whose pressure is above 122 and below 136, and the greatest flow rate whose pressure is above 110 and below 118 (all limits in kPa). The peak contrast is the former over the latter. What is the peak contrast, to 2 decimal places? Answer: 1.02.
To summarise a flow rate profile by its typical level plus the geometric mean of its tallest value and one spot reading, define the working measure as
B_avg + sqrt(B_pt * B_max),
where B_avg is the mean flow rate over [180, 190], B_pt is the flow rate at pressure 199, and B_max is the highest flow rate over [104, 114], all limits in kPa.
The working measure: 45.7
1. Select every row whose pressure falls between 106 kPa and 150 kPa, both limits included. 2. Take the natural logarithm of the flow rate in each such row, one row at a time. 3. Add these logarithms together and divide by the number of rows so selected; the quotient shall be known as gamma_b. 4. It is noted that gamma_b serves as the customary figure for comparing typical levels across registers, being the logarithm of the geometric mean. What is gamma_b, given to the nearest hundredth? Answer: 3.47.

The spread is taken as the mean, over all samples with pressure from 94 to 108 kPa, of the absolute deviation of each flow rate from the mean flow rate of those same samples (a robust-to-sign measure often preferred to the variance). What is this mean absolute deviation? 1.0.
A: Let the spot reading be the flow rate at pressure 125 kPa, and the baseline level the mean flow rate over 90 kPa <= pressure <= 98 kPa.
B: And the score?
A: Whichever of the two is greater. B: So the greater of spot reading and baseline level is 31.8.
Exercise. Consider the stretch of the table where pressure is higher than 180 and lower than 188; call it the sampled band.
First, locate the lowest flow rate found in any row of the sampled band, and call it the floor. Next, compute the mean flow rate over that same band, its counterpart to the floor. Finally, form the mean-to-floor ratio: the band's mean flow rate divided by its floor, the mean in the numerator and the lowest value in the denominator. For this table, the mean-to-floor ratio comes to 1.14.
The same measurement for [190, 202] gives 1.25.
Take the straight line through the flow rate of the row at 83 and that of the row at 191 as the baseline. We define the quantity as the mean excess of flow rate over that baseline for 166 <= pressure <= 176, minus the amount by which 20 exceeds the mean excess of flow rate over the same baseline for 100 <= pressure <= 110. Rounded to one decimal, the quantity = -5.8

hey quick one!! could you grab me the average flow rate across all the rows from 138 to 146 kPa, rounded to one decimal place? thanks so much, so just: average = 32.9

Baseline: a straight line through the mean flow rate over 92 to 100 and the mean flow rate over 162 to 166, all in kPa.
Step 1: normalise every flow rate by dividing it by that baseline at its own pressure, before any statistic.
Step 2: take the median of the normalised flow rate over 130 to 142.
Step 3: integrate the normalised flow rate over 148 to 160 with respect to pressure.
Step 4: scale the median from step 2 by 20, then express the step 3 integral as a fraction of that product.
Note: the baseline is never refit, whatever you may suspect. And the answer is 0.585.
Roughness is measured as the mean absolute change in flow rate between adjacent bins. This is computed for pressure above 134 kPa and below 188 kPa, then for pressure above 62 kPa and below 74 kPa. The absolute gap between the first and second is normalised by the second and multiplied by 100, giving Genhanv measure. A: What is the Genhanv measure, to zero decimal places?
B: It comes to 47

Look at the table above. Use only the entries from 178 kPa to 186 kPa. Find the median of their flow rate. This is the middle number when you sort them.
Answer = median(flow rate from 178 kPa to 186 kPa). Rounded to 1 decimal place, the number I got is 19.9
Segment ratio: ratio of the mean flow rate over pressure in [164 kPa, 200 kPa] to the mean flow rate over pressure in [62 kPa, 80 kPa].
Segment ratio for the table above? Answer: 0.73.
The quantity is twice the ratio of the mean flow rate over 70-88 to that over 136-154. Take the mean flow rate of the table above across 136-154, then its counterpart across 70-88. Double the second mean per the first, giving 1.89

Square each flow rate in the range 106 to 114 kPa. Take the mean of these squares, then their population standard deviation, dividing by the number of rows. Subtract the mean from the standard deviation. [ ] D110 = -952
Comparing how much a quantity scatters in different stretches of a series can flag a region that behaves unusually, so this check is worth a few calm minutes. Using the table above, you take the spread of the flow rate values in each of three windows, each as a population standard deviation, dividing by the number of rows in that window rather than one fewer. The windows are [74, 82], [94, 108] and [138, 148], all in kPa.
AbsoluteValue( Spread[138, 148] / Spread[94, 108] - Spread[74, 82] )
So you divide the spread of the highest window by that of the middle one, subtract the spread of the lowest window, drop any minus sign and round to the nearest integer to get 0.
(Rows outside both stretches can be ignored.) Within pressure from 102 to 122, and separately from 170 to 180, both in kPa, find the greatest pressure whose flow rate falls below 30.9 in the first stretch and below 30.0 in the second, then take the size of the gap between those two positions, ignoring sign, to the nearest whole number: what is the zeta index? 66 kPa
